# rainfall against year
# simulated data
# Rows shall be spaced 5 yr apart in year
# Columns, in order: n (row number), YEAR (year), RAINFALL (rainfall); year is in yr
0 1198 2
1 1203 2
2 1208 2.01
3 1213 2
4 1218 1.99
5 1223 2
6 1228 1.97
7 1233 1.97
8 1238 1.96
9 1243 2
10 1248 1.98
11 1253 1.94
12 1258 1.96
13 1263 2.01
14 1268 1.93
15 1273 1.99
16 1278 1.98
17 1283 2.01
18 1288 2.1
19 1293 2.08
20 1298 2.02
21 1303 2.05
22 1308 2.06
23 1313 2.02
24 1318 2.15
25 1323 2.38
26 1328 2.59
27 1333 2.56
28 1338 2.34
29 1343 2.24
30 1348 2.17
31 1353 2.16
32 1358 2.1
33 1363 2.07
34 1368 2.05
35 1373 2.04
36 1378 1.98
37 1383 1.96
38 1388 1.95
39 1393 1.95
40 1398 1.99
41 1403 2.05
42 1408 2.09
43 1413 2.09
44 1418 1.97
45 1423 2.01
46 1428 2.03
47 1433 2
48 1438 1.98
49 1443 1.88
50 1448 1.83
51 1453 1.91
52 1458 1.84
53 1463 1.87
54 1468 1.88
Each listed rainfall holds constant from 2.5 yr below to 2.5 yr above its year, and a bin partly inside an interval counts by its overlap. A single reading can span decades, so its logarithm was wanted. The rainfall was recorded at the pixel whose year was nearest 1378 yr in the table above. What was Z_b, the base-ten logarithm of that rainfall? 0.297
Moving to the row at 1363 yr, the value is 0.316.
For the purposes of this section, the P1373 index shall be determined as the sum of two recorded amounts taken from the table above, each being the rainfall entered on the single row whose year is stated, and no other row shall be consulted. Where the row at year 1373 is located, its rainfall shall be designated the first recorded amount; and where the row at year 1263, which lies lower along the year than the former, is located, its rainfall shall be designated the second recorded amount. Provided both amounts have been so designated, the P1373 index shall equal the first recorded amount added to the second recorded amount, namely 4.05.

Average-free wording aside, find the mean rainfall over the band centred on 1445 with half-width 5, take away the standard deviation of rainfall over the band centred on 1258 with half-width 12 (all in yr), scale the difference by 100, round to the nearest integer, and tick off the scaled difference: 183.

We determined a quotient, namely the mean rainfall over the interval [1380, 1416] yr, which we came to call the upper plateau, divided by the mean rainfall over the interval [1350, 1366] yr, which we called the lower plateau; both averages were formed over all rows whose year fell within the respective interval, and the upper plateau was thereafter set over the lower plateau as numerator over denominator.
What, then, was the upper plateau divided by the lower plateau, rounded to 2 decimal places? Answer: 0.95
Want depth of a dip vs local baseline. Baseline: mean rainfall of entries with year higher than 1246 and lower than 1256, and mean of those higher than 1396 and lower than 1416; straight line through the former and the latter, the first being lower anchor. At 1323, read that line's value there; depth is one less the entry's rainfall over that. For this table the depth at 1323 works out -0.19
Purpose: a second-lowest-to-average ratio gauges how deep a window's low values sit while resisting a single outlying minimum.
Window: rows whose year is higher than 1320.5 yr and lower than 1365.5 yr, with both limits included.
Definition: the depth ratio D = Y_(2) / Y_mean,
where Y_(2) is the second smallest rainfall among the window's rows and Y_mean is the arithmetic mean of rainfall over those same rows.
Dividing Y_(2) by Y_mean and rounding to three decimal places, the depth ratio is 0.917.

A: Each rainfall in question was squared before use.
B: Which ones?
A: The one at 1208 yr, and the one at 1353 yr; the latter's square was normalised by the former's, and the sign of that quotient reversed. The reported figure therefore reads -1.2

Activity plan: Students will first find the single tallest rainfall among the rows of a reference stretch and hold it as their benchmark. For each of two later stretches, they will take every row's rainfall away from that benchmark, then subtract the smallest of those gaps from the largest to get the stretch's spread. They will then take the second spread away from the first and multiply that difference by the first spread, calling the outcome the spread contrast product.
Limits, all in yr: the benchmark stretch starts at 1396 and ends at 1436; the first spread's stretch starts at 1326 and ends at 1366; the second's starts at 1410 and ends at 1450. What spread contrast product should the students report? 0.135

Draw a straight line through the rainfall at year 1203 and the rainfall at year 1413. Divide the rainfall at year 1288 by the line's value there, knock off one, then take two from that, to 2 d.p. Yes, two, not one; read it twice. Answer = -1.97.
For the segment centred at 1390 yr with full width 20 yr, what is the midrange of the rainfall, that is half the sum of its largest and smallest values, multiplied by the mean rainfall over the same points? 3.87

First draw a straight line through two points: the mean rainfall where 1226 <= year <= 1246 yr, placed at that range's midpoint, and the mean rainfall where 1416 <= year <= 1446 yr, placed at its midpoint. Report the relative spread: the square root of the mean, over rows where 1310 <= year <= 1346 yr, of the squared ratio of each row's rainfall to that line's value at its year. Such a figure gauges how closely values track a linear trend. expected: 1.18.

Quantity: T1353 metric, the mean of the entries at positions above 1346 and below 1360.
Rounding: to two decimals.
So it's 2.14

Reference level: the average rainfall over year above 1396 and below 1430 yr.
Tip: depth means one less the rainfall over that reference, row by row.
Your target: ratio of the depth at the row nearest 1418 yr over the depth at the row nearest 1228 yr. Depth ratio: 1.0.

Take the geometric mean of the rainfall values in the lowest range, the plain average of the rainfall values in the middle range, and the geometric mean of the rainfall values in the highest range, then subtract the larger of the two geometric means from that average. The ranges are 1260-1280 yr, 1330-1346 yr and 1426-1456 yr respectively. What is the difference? 0.4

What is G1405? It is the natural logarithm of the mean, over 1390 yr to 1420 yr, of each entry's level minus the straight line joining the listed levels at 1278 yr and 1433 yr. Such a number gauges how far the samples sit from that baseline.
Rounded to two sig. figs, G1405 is -3.6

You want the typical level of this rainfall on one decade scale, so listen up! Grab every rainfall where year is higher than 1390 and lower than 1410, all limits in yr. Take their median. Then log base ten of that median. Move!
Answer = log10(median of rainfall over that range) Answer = 0.305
